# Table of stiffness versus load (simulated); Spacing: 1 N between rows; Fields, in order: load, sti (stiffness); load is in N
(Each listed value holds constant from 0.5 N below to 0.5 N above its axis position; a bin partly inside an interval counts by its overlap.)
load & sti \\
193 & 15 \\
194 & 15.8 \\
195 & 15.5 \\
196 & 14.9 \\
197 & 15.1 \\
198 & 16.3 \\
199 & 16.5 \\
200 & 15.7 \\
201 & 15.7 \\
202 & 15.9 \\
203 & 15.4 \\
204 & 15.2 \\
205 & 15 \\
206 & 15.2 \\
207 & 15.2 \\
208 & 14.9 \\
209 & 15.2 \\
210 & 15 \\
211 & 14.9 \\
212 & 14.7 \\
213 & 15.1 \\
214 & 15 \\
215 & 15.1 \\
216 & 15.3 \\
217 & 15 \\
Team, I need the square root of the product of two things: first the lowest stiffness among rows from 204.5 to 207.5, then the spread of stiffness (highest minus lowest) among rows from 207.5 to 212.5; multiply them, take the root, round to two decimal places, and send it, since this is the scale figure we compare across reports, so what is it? 2.74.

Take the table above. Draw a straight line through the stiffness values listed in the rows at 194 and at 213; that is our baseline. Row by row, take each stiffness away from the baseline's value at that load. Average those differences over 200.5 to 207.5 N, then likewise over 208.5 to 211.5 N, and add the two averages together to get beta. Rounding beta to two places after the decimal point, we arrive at 0.24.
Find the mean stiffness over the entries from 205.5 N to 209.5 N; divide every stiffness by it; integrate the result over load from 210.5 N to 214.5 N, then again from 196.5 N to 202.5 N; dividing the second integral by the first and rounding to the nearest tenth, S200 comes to 1.6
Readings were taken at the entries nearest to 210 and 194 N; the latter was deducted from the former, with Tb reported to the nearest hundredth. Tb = -0.80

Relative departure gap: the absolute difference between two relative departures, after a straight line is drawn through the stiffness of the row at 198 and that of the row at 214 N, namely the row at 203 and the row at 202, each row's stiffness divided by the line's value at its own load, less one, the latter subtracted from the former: 0.026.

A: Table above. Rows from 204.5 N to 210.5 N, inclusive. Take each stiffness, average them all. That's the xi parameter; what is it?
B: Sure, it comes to 15.1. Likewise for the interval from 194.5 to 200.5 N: 15.7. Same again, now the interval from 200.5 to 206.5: 15.4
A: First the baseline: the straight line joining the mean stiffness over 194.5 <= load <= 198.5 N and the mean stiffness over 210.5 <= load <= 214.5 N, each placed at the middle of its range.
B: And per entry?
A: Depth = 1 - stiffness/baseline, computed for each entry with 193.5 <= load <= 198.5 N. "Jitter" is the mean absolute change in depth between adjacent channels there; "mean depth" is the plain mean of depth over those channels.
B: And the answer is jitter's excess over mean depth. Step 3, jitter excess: 0.041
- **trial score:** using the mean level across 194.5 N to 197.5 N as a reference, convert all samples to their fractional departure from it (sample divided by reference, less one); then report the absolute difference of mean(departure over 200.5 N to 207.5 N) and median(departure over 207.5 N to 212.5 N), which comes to 0.031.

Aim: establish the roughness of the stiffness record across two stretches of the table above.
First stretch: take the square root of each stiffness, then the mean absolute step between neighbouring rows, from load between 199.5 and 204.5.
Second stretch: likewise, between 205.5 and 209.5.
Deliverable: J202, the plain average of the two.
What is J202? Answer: 0.027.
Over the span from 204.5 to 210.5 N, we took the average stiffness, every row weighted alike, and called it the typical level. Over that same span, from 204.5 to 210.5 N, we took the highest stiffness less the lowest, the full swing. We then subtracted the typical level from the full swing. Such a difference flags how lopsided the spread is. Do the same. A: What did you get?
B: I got -14.8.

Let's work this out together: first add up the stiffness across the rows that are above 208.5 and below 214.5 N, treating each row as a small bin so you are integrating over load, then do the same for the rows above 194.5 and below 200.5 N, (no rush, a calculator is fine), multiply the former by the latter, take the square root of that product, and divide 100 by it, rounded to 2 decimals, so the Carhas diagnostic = 1.09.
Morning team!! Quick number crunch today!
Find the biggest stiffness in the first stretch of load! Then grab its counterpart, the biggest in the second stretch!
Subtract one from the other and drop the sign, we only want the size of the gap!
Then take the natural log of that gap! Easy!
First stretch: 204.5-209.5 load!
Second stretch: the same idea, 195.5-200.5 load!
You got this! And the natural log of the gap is 0.3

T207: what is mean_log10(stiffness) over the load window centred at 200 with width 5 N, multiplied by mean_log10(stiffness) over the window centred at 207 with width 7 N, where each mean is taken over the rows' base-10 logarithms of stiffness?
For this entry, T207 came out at 1.42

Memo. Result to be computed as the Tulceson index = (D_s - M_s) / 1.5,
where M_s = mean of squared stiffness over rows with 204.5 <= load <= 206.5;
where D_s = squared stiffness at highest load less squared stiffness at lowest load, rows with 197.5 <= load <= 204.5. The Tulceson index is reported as -175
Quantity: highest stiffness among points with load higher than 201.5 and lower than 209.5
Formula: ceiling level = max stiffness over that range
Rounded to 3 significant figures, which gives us 15.9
